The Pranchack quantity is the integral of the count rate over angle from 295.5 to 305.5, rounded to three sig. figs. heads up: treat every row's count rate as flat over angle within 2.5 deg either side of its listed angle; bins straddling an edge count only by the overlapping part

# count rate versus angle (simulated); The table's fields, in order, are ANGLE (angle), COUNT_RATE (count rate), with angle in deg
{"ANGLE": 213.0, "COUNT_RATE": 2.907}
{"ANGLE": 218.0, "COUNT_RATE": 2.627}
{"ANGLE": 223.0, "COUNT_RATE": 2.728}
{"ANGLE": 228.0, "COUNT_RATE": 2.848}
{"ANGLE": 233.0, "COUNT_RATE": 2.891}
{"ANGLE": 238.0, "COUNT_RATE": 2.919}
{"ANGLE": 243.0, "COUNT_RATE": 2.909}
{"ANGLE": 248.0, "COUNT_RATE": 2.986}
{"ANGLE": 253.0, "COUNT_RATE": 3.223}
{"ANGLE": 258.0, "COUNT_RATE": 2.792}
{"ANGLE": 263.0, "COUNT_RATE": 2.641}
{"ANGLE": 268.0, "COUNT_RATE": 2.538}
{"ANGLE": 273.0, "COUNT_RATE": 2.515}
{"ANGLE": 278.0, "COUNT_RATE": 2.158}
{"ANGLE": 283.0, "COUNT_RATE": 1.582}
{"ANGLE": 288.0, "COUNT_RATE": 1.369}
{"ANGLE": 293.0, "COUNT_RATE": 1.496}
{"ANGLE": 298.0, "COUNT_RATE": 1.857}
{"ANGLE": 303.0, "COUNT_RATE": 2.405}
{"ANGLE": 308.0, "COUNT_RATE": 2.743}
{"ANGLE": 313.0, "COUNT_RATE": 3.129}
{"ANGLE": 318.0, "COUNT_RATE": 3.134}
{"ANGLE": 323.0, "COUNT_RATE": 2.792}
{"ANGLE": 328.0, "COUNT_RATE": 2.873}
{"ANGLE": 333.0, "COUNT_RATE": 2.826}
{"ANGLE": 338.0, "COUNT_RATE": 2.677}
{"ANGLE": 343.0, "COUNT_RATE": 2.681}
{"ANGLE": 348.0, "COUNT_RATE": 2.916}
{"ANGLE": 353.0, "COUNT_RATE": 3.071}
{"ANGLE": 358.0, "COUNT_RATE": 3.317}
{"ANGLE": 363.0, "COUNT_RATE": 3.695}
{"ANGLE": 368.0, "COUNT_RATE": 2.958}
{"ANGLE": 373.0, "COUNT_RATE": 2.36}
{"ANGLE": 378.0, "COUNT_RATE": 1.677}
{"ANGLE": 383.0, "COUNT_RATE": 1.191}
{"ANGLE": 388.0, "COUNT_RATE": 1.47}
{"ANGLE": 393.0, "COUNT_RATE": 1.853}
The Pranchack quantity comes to 21.3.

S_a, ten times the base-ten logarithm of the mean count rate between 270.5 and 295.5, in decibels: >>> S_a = 2.6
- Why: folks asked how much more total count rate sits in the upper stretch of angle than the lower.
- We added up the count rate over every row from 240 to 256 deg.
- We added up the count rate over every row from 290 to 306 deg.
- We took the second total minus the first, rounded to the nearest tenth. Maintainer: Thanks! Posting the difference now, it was -3.4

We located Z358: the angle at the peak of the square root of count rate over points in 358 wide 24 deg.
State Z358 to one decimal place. 363.0 deg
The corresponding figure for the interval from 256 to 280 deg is 258.0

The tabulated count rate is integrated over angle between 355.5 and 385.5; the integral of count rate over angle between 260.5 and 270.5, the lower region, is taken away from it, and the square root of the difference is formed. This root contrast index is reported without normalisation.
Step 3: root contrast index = 7.1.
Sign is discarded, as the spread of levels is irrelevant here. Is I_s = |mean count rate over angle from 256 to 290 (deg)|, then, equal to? 2.23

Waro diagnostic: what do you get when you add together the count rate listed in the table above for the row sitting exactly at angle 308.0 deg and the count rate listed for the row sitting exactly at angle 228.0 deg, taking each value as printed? 5.59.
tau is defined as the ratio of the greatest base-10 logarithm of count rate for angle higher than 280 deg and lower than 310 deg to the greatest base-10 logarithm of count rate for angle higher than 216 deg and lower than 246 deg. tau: 0.94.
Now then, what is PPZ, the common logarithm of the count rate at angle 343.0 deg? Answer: 0.43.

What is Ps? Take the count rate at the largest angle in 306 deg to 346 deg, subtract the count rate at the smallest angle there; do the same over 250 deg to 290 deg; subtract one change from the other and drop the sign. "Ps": 1.8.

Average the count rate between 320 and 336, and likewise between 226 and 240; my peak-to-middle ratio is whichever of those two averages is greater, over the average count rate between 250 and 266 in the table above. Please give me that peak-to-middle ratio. 1.00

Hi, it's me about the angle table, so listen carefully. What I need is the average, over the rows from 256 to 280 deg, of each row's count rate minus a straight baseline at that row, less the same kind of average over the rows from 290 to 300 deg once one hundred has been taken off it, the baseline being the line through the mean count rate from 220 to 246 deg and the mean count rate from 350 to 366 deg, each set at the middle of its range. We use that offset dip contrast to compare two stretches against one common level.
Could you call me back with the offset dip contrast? 101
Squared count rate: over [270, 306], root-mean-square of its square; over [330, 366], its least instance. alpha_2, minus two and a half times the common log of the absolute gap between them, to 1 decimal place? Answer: -1.2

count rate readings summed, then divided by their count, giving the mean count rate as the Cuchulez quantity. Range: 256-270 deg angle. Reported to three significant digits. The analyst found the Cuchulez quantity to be 2.66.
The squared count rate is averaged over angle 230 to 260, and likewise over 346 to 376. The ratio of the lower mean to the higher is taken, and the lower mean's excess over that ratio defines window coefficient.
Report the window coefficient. 7.8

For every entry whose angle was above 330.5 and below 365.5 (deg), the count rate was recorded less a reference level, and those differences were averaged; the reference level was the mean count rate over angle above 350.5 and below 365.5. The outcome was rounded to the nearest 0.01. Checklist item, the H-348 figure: -0.33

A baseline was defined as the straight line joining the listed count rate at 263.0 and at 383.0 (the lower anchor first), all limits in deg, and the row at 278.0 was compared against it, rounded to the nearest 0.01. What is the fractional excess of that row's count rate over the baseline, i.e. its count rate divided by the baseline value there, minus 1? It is -0.12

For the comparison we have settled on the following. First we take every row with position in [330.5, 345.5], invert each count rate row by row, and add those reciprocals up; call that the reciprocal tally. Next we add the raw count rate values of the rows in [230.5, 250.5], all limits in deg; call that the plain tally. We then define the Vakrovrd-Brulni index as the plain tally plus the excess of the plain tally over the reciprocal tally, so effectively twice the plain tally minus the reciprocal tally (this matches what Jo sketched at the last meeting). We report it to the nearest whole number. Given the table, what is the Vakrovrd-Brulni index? 22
